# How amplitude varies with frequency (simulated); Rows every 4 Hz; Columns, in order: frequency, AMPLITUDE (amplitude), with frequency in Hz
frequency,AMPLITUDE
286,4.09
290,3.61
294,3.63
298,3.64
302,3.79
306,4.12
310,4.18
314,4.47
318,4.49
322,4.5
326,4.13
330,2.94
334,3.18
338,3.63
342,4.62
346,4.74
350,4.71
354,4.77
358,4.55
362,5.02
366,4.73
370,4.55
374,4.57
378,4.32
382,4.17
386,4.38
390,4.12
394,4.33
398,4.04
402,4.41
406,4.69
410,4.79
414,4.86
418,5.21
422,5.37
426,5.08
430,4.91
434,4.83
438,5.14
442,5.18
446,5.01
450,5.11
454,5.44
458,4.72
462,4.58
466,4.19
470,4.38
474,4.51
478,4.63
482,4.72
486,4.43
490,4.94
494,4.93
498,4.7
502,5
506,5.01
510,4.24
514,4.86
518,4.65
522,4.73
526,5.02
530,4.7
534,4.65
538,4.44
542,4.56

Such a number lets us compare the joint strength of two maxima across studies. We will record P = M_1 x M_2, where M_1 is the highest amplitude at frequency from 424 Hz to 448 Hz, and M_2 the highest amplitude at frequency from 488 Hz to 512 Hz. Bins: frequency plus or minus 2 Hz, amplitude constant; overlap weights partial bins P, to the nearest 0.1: 26.0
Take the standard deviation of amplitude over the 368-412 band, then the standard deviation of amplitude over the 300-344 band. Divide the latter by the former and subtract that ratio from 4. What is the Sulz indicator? 1.63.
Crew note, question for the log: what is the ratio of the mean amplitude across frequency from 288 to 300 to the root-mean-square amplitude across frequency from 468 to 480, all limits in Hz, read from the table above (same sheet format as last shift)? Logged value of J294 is 0.80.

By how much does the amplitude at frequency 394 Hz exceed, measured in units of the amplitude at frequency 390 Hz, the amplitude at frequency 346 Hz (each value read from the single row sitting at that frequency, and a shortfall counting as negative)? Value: -0.10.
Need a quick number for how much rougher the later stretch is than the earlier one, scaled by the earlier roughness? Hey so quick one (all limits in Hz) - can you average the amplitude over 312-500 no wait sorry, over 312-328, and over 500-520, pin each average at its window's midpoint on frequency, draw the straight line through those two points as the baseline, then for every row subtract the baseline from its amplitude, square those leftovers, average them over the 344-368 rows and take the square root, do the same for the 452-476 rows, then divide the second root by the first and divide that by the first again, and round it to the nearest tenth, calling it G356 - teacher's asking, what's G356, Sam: 4.0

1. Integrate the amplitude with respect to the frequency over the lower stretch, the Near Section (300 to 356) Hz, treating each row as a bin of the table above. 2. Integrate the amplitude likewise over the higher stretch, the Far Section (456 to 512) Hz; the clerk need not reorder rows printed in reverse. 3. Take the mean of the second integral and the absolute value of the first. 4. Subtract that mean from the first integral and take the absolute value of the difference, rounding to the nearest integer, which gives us 13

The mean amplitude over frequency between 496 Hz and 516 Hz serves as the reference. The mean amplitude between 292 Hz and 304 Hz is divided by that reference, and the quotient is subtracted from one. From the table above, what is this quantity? 0.23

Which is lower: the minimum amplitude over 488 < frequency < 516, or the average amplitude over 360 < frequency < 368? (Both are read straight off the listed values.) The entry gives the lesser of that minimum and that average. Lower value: 4.2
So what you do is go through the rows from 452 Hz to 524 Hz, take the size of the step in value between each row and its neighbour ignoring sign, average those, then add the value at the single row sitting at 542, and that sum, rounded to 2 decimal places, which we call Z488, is 4.84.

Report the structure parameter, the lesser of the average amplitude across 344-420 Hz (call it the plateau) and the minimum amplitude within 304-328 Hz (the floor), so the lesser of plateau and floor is 4.1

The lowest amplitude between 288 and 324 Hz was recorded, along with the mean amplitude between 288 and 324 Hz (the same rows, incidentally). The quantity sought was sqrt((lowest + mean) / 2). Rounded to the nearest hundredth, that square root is 1.96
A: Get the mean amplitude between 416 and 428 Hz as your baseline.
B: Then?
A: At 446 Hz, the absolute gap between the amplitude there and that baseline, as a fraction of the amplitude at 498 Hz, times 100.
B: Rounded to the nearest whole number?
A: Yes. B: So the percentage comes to 4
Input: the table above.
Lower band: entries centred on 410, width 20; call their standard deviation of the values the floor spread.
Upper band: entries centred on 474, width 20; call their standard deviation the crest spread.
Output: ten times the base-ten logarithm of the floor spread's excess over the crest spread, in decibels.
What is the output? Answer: -11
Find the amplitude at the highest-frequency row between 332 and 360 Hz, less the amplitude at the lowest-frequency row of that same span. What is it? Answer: 1.37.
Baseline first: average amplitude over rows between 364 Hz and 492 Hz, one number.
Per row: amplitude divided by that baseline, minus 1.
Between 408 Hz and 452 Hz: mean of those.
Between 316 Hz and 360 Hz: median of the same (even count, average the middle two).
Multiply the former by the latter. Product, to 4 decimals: -0.0031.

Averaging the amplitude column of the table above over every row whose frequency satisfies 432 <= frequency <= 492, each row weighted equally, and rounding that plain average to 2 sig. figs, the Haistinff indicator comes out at 4.8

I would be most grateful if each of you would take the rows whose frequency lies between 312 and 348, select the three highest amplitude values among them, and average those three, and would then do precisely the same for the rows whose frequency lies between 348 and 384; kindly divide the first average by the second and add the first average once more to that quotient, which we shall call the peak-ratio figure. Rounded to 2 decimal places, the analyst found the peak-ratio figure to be 5.57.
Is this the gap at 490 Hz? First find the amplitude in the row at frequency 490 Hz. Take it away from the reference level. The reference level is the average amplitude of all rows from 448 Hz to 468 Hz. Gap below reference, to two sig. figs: -0.13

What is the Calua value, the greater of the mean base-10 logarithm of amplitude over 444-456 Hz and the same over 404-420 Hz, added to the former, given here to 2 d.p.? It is 1.43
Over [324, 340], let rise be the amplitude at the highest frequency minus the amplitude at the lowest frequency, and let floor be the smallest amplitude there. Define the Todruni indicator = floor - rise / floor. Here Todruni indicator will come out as 3.1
